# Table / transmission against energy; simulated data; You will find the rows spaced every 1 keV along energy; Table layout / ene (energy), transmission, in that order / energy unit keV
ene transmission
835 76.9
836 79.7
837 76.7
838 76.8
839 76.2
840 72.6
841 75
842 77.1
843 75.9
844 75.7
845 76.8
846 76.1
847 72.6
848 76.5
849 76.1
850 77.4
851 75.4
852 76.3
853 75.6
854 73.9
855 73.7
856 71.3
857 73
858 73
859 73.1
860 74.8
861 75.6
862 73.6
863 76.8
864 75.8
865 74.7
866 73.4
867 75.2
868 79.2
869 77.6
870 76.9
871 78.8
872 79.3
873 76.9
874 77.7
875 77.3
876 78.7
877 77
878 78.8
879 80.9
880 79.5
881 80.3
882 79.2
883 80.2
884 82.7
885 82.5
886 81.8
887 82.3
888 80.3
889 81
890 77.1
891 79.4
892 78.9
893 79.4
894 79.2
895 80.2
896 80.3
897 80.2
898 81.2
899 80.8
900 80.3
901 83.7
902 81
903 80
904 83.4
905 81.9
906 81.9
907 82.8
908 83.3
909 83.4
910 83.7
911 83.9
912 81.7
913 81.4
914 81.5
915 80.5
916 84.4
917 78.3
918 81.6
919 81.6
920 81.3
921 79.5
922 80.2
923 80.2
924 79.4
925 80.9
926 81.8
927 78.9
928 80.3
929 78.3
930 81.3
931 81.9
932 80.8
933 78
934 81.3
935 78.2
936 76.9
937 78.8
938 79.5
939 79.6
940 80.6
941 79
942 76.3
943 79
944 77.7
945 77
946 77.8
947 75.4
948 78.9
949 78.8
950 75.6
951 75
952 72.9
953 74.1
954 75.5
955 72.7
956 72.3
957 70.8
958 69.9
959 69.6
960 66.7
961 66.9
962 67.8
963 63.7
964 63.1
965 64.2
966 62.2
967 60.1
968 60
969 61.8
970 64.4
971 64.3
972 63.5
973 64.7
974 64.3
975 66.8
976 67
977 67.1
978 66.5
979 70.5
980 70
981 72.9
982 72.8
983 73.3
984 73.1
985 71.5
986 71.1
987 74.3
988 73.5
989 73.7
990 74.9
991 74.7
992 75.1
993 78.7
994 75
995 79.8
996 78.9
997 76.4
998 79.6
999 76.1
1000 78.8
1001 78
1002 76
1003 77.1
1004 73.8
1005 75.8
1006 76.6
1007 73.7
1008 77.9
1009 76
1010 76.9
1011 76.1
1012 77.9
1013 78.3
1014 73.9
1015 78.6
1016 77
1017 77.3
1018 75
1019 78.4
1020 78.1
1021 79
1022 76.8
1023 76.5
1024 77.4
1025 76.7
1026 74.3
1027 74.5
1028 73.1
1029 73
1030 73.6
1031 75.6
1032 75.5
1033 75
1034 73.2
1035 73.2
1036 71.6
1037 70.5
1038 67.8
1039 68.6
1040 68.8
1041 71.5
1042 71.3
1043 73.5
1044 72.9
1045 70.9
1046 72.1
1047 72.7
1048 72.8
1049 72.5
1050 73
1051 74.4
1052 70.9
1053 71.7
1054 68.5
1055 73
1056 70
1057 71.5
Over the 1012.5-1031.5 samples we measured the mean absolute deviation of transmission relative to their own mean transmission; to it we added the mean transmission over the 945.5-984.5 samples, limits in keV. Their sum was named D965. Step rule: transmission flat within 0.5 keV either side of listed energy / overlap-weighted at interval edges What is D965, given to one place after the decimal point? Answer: 70.9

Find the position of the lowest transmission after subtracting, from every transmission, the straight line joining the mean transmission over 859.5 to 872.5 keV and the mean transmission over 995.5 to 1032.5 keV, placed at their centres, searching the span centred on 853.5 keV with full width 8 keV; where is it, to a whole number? 856 keV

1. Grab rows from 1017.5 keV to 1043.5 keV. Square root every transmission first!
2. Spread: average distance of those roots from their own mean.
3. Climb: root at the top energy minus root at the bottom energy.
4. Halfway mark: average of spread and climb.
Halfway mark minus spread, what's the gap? -0.11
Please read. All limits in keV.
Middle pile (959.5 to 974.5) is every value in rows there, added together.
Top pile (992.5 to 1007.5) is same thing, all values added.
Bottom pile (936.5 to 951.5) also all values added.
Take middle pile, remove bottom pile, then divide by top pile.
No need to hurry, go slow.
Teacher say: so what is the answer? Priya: -0.18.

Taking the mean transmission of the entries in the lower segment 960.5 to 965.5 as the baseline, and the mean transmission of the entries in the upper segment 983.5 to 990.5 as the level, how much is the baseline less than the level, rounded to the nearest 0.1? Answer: 8.0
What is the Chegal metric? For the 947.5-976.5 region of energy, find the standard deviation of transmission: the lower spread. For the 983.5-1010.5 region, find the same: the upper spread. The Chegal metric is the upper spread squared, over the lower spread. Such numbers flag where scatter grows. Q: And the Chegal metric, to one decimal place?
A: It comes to 1.0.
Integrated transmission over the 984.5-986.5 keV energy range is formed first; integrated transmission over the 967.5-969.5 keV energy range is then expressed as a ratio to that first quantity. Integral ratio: 0.85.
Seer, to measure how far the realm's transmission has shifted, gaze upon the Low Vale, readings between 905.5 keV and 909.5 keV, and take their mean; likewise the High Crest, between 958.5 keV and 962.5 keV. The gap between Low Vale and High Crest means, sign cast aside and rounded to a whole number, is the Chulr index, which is 15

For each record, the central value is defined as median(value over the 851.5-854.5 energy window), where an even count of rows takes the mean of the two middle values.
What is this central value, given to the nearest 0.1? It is 75.6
